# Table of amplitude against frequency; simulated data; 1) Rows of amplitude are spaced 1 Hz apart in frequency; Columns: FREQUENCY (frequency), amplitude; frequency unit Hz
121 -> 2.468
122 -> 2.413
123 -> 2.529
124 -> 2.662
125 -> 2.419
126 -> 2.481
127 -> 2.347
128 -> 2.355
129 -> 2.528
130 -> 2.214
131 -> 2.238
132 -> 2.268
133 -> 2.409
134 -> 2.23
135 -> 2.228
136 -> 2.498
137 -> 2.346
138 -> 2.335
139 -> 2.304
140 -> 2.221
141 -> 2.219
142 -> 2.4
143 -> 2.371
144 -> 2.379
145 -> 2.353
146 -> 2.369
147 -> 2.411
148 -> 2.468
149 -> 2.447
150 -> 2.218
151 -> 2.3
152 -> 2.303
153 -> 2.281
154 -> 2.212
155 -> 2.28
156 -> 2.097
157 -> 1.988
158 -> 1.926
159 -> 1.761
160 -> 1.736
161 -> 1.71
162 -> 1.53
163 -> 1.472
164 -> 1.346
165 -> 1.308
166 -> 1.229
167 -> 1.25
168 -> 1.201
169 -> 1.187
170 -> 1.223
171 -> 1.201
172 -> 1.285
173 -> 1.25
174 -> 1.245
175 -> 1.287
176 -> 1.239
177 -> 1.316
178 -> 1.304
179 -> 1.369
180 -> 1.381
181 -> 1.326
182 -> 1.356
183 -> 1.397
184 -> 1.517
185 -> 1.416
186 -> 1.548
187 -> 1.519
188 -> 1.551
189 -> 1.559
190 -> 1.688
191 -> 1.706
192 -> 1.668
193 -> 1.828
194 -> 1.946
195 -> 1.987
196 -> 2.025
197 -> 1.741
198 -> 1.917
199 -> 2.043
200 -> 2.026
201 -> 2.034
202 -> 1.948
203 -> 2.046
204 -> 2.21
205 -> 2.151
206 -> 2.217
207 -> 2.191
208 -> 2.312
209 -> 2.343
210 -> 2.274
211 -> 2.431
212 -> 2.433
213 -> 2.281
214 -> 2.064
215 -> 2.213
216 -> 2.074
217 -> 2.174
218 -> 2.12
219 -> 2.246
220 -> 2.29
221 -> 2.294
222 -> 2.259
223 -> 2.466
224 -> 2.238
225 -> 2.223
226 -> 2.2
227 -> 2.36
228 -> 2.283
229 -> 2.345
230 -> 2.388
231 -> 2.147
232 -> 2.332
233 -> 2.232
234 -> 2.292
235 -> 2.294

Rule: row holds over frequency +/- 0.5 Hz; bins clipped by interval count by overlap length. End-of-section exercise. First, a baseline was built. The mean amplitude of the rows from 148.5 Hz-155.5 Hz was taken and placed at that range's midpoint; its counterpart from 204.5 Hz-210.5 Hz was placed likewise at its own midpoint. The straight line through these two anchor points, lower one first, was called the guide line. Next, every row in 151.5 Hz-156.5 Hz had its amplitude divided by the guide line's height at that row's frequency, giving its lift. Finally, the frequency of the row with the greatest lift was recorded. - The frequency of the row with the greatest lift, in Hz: 152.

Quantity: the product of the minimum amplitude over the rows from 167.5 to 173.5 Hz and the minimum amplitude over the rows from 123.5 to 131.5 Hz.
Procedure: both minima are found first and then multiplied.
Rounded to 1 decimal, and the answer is 2.6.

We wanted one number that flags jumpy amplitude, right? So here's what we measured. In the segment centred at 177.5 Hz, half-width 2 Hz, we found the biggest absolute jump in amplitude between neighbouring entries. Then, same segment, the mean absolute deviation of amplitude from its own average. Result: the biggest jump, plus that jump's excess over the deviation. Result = 0.1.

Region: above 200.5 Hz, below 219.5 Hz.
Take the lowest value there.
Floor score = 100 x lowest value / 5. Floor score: 39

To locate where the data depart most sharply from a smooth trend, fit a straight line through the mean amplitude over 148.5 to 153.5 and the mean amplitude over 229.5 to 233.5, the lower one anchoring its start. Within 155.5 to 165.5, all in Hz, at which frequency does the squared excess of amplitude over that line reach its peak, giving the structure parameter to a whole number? 165 Hz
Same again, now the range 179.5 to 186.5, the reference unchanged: 181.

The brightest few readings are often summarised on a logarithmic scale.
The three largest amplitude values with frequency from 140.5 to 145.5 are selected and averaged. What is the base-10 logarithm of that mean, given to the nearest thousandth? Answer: 0.377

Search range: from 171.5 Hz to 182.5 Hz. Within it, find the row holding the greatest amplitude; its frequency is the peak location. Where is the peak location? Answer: 180 Hz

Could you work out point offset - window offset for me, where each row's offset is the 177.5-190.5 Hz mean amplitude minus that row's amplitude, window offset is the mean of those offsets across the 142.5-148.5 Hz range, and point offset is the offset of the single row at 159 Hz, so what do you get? 0.6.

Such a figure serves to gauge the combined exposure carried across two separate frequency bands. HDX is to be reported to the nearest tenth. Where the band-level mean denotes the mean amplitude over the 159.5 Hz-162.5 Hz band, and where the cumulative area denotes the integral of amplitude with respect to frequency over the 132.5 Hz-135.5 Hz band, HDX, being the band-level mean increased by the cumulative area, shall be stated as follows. 8.5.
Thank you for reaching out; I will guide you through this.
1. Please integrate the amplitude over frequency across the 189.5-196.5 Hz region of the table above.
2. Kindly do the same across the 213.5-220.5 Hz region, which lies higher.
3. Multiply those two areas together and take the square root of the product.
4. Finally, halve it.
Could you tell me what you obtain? 7.0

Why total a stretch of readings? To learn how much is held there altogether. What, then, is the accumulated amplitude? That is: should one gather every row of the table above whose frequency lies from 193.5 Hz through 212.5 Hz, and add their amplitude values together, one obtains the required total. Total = 40.3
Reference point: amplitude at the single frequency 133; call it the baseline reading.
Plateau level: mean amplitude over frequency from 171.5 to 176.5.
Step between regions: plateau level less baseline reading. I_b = -1.1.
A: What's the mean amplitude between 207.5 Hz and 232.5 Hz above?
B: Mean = 2.27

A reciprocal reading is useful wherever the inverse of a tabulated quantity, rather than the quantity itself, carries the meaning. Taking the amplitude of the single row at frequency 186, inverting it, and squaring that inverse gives 0.42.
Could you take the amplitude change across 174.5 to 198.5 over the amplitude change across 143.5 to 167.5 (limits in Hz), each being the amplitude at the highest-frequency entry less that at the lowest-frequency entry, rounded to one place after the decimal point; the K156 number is -0.6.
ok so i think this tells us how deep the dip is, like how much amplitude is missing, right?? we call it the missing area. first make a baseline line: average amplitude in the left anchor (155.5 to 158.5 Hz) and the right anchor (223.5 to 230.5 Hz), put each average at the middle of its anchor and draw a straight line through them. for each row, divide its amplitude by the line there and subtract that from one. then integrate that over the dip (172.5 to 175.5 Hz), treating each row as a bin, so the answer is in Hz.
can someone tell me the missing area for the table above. 1.2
